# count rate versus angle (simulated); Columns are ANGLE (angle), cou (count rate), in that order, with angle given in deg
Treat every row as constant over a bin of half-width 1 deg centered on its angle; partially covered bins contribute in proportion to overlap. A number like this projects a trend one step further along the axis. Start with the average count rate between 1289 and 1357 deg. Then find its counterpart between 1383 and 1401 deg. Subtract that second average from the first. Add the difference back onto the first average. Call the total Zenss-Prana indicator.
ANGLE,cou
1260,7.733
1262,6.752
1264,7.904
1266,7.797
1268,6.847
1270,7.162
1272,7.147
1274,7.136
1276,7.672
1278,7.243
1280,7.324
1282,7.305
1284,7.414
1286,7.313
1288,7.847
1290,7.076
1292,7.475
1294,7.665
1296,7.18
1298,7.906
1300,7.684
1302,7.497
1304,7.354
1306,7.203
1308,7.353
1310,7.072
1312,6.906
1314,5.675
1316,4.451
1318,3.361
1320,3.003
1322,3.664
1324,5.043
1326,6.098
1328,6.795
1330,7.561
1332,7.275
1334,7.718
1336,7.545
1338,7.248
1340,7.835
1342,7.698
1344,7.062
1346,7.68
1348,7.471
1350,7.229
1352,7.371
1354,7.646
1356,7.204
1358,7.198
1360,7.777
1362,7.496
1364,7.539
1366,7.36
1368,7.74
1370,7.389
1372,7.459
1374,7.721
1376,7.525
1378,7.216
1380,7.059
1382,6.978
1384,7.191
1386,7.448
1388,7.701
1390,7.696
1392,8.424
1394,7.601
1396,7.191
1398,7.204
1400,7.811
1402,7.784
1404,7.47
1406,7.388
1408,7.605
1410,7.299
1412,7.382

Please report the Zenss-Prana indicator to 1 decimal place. 6.0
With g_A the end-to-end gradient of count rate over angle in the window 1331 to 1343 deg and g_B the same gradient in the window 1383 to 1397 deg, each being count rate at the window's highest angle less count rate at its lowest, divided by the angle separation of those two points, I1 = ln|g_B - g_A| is -3.2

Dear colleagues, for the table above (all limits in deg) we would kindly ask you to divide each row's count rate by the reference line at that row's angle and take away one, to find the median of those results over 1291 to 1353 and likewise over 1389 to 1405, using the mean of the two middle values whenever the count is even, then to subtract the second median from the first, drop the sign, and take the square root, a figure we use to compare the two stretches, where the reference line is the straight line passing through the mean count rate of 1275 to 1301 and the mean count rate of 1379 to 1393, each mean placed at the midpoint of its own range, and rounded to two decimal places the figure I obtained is 0.22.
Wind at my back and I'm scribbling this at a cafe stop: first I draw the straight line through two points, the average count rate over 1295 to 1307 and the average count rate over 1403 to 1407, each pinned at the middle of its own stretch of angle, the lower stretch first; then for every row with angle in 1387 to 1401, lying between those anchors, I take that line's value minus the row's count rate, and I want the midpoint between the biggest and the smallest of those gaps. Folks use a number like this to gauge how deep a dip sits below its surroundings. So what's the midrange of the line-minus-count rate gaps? -0.37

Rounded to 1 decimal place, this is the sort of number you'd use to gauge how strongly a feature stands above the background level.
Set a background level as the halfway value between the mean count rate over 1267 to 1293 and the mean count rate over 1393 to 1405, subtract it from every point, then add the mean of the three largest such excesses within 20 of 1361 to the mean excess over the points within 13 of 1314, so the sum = -1.3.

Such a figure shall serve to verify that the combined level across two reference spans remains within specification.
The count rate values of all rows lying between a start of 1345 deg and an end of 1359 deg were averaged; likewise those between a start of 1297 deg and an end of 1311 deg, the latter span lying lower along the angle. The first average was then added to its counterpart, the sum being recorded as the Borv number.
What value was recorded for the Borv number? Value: 14.8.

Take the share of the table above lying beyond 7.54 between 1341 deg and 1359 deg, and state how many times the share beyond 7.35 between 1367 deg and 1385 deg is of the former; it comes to 1.67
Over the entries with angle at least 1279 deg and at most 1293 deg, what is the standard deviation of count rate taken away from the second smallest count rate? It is 7.1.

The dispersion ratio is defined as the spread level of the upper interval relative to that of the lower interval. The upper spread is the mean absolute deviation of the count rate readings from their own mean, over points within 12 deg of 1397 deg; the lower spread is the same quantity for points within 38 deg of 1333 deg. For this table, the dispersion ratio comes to 0.3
